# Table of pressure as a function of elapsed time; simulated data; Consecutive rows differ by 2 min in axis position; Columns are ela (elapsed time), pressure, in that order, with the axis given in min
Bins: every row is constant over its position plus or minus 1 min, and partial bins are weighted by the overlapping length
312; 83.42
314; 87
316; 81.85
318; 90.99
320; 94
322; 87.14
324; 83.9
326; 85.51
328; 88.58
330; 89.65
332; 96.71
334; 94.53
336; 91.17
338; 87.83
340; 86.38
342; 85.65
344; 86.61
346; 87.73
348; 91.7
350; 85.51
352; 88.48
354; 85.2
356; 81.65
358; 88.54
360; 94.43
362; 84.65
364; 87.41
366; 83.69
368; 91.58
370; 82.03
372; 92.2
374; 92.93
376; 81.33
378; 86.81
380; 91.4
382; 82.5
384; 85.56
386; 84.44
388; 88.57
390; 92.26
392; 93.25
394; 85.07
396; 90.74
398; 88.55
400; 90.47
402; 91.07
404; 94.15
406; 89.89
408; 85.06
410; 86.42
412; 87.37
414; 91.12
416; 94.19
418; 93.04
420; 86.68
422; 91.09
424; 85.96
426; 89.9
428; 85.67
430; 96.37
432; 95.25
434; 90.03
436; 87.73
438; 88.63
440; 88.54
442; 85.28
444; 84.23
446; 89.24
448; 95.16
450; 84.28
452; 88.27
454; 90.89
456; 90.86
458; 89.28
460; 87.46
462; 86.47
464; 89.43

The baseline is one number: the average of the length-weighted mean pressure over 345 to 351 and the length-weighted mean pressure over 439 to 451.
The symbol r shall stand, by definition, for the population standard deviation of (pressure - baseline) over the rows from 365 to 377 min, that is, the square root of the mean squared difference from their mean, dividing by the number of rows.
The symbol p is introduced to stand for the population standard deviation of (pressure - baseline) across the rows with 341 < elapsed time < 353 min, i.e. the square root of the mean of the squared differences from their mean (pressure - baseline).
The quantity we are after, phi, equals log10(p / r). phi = -0.38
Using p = 2.1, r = 5.0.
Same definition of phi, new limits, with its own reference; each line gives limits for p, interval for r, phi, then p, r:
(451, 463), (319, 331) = -0.29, 1.6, 3.2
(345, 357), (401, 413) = 0.01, 3.1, 3.1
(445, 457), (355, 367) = -0.10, 3.3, 4.1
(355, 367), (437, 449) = 0.07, 4.1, 3.5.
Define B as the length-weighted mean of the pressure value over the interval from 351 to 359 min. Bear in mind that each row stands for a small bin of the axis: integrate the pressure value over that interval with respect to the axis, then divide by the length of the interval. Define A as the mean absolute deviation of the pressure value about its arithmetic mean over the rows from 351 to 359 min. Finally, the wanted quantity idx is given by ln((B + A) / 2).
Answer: 3.79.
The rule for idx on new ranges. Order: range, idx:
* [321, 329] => 3.78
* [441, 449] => 3.83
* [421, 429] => 3.81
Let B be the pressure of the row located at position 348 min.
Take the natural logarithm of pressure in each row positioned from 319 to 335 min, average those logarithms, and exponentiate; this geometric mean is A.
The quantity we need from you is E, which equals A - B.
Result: -2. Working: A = 89.9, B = 91.7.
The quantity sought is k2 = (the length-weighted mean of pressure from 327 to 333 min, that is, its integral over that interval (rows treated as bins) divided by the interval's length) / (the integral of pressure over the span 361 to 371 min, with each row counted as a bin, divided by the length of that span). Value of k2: 1.07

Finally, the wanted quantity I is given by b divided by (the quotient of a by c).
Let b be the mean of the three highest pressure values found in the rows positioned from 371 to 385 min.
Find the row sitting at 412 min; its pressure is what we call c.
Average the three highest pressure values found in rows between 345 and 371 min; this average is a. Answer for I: 87.0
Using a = 92.6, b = 92.2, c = 87.37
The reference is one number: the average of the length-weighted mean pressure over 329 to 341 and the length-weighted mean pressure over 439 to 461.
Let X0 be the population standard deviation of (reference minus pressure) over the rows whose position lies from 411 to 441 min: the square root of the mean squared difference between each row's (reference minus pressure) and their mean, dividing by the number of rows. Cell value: 3.3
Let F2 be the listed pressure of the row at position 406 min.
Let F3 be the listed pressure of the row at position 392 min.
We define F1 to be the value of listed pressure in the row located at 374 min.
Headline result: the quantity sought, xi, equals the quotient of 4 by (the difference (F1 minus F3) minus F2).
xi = -0.044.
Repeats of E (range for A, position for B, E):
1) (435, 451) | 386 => 3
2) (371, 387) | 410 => 1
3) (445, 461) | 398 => 1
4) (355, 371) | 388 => -2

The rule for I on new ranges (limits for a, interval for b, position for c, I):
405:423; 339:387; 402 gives 91.5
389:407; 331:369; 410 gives 88.3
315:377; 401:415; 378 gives 84.0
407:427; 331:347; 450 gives 85.5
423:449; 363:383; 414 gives 87.9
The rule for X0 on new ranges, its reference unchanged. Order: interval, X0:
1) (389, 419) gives 3.0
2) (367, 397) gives 4.2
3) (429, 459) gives 3.6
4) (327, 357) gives 3.7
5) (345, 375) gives 3.9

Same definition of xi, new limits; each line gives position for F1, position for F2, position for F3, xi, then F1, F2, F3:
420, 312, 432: -0.043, 86.68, 83.42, 95.25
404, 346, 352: -0.049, 94.15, 87.73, 88.48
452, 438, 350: -0.047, 88.27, 88.63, 85.51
